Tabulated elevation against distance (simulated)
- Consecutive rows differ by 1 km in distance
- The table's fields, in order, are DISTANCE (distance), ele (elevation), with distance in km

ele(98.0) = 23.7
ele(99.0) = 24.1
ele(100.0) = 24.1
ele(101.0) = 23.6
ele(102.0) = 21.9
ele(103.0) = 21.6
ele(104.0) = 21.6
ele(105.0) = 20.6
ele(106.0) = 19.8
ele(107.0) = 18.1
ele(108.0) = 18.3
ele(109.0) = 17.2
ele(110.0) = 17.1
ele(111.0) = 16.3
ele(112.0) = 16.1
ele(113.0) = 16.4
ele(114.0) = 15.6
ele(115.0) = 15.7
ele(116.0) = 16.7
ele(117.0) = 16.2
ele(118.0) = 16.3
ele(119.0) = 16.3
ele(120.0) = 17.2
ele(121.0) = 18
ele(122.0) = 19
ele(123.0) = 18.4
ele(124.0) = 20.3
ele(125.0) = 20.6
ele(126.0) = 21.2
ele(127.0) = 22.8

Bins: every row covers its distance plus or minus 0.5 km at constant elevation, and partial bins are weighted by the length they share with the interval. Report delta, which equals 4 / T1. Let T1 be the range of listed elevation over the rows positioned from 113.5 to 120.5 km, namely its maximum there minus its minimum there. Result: 2.5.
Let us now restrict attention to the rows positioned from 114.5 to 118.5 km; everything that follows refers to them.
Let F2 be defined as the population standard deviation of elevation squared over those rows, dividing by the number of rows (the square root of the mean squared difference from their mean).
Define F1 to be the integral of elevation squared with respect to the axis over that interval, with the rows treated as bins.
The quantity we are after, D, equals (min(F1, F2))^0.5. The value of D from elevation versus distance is 3.4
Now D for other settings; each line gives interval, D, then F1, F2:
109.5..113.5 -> 3.5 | 1086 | 13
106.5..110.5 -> 4.3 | 1251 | 19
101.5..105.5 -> 4.6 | 1837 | 21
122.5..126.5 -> 6.4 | 1624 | 41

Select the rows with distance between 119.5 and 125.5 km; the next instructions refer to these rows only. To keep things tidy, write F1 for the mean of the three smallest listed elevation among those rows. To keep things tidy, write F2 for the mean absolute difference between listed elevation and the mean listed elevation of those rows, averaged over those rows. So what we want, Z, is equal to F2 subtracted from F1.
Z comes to 16.8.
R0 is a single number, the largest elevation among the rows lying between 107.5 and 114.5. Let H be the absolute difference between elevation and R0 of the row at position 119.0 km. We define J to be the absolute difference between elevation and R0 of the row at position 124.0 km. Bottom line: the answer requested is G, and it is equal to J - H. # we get 0.0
